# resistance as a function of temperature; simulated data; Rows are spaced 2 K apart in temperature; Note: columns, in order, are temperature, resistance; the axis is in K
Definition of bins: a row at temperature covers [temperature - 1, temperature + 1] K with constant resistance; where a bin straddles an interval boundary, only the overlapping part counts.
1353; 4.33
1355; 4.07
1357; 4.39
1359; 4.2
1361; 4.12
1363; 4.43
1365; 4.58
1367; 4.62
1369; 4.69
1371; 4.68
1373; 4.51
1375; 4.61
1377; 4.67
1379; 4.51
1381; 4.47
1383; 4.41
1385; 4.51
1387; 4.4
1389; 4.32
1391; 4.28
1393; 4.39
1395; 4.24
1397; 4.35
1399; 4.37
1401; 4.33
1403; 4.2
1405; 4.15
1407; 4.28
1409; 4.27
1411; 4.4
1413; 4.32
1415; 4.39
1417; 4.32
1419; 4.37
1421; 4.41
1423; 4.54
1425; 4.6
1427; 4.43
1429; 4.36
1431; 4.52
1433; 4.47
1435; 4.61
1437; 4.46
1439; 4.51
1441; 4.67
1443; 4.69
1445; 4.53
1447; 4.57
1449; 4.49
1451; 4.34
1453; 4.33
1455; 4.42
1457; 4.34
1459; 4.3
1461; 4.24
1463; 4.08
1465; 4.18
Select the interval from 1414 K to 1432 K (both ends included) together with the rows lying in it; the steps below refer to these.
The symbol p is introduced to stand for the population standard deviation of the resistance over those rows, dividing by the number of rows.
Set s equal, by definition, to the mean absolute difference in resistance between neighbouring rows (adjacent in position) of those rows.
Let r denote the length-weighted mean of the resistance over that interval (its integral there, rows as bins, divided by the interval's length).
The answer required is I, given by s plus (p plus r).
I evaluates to 4.62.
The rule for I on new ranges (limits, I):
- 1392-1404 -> 4.47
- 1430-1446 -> 4.74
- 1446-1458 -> 4.59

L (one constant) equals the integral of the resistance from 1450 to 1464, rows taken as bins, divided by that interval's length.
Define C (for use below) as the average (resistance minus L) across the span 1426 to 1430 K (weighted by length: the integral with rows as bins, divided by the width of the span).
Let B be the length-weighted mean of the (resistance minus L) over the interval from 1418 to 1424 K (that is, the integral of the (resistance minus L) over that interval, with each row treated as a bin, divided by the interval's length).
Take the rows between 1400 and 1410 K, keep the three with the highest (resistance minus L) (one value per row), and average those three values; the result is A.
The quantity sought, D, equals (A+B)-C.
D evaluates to 0.05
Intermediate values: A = 0.00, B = 0.15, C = 0.10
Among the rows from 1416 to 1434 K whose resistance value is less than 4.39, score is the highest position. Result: 1429 K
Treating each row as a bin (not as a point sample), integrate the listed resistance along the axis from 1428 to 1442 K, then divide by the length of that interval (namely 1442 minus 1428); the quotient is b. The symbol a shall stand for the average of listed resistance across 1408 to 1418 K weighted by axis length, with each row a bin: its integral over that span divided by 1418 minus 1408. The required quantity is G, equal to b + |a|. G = 8.85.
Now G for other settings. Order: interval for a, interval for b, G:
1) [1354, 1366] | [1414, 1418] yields 8.65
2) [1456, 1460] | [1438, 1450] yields 8.90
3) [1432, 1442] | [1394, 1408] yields 8.82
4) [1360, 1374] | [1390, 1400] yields 8.84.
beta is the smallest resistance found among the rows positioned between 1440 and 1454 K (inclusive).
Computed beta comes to 4.33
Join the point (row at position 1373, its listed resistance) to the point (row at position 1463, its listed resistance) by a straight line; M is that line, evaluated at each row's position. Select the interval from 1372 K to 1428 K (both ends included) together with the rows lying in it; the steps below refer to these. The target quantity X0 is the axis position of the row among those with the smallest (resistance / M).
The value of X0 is 1405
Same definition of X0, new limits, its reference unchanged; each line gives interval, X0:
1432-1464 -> 1463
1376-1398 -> 1395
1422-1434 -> 1429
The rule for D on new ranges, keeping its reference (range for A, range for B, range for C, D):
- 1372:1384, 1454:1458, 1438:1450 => 0.11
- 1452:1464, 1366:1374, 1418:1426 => 0.22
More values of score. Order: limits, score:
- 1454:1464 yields 1463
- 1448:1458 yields 1457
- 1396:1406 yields 1405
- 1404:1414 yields 1413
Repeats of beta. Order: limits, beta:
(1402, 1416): 4.15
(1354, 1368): 4.07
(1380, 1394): 4.28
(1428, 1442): 4.36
